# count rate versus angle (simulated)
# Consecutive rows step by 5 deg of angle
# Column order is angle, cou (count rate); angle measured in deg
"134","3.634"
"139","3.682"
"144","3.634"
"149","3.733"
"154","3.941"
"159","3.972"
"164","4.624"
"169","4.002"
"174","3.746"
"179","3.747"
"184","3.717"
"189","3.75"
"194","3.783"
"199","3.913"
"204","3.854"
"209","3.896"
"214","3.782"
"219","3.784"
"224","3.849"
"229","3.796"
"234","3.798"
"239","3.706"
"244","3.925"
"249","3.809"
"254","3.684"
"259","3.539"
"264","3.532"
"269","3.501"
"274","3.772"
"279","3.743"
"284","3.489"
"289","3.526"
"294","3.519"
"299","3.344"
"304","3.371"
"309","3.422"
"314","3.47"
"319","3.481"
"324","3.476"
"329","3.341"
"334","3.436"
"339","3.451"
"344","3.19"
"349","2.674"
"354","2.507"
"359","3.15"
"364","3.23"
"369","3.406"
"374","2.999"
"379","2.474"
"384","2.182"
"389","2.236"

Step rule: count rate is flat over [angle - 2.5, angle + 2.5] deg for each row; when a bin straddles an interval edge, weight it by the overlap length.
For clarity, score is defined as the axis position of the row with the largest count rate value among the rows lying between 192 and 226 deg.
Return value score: 199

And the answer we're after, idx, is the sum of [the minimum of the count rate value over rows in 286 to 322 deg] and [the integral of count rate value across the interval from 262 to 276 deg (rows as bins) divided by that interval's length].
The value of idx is 6.94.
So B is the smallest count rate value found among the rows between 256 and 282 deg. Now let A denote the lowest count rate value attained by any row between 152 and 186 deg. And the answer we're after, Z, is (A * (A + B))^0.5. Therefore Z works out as 5.18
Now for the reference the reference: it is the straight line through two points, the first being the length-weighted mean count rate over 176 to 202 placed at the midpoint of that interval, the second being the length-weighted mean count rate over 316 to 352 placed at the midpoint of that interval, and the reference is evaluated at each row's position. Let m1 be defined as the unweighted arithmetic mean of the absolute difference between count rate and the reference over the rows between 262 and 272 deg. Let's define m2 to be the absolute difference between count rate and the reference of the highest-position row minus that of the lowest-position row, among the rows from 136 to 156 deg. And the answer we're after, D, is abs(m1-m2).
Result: 0.24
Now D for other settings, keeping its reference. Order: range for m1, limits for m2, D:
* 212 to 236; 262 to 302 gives 0.09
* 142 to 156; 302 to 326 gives 0.04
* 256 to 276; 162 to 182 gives 0.76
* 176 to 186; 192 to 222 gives 0.01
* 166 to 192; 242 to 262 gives 0.41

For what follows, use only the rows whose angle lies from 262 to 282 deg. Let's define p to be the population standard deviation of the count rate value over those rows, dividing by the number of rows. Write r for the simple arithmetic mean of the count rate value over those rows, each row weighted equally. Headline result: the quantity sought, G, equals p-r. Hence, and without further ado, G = -3.52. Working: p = 0.12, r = 3.64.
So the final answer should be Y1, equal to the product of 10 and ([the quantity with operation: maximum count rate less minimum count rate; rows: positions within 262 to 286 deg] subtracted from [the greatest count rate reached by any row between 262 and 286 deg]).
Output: 35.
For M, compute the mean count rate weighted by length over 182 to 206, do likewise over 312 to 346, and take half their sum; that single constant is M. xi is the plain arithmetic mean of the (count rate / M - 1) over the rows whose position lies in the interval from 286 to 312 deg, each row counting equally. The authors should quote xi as -0.05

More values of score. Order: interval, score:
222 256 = 244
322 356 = 324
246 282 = 249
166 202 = 169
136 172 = 164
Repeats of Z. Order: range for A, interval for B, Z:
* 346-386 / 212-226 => 3.61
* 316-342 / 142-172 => 4.83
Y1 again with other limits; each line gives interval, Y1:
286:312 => 33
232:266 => 35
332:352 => 27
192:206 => 38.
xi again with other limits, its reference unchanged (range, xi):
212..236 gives 0.05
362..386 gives -0.21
